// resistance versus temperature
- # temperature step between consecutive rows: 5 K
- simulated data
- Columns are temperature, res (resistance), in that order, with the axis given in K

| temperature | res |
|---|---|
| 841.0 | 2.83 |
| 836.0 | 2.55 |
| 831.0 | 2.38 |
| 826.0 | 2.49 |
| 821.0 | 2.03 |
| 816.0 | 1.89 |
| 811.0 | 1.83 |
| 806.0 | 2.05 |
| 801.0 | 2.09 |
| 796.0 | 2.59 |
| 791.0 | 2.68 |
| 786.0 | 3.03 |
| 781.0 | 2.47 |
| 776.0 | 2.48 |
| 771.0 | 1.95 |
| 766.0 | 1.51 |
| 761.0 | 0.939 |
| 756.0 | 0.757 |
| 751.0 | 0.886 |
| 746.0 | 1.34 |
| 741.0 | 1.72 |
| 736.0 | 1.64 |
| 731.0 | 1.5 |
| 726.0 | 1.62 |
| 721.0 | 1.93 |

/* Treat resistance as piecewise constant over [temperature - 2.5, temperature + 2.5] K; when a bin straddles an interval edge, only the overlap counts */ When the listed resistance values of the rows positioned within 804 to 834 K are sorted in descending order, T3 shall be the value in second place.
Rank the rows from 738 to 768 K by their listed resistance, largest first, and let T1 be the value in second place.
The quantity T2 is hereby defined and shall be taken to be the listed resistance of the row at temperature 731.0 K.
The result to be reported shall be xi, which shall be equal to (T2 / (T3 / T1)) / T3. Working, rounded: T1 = 1.51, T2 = 1.5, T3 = 2.38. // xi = 0.4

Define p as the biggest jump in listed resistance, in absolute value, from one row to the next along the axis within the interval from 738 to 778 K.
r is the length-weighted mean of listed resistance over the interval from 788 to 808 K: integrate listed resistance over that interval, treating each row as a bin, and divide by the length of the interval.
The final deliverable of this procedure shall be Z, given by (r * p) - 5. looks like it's -3.6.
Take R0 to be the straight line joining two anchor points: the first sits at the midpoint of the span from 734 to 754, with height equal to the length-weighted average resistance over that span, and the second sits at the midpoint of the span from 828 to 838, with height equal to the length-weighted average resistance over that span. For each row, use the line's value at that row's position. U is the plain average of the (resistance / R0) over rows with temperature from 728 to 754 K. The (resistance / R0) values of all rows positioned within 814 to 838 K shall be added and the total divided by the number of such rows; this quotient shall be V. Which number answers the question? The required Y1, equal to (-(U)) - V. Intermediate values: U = 1.07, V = 1.0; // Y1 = -2.03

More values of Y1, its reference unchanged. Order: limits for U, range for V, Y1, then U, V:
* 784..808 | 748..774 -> -2.00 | 1.25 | 0.8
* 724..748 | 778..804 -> -2.56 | 1.23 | 1.3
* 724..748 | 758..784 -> -2.32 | 1.23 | 1.1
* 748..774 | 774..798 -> -2.16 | 0.75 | 1.4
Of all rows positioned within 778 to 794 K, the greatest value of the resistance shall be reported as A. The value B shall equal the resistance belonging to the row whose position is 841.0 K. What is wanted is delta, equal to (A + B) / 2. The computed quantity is 2.93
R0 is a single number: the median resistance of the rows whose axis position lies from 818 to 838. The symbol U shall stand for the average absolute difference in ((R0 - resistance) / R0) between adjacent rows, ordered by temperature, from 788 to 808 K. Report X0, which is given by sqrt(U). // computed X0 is 0.29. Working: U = 0.09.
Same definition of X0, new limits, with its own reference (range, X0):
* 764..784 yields 0.37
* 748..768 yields 0.35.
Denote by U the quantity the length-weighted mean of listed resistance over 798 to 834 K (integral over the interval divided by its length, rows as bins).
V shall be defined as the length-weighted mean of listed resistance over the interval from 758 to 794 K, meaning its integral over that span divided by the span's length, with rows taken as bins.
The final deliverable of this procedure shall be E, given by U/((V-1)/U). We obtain 4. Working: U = 2.12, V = 2.14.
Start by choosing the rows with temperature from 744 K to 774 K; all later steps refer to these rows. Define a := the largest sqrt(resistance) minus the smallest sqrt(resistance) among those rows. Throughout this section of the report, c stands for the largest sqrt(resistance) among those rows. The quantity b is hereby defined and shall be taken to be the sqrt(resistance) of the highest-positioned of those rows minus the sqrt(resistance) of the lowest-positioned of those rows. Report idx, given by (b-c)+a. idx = -0.63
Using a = 0.53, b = 0.24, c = 1.4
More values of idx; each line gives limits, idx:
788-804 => -1.64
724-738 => -1.22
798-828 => -1.22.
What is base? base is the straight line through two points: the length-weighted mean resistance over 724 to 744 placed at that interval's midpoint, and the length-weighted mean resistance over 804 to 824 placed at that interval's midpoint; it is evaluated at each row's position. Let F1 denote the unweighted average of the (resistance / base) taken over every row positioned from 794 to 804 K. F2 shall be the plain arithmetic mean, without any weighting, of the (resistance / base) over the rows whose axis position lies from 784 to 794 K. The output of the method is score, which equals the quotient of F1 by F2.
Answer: 0.8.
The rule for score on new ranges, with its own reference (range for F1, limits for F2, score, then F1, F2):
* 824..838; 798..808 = 1.1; 1.22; 1.08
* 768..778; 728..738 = 1.3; 1.24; 0.97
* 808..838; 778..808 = 0.8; 1.09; 1.33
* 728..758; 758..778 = 0.8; 0.79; 0.97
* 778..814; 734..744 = 1.2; 1.27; 1.03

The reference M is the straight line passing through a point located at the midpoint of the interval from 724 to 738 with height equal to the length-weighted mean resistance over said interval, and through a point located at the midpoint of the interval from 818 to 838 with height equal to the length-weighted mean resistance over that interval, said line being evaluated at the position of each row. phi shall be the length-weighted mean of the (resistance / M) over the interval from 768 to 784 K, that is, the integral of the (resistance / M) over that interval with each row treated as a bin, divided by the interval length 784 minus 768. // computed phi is 1.18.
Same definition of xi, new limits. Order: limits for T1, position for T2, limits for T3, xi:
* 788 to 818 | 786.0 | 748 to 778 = 2.1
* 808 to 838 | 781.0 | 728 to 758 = 2.3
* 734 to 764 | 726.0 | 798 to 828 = 0.6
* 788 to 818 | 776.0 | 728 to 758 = 2.4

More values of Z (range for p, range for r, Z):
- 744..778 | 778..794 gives -3.4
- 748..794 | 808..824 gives -3.9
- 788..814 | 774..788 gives -3.7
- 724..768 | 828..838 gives -3.6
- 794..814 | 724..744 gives -4.2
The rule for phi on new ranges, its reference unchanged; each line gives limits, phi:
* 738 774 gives 0.74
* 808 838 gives 0.95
